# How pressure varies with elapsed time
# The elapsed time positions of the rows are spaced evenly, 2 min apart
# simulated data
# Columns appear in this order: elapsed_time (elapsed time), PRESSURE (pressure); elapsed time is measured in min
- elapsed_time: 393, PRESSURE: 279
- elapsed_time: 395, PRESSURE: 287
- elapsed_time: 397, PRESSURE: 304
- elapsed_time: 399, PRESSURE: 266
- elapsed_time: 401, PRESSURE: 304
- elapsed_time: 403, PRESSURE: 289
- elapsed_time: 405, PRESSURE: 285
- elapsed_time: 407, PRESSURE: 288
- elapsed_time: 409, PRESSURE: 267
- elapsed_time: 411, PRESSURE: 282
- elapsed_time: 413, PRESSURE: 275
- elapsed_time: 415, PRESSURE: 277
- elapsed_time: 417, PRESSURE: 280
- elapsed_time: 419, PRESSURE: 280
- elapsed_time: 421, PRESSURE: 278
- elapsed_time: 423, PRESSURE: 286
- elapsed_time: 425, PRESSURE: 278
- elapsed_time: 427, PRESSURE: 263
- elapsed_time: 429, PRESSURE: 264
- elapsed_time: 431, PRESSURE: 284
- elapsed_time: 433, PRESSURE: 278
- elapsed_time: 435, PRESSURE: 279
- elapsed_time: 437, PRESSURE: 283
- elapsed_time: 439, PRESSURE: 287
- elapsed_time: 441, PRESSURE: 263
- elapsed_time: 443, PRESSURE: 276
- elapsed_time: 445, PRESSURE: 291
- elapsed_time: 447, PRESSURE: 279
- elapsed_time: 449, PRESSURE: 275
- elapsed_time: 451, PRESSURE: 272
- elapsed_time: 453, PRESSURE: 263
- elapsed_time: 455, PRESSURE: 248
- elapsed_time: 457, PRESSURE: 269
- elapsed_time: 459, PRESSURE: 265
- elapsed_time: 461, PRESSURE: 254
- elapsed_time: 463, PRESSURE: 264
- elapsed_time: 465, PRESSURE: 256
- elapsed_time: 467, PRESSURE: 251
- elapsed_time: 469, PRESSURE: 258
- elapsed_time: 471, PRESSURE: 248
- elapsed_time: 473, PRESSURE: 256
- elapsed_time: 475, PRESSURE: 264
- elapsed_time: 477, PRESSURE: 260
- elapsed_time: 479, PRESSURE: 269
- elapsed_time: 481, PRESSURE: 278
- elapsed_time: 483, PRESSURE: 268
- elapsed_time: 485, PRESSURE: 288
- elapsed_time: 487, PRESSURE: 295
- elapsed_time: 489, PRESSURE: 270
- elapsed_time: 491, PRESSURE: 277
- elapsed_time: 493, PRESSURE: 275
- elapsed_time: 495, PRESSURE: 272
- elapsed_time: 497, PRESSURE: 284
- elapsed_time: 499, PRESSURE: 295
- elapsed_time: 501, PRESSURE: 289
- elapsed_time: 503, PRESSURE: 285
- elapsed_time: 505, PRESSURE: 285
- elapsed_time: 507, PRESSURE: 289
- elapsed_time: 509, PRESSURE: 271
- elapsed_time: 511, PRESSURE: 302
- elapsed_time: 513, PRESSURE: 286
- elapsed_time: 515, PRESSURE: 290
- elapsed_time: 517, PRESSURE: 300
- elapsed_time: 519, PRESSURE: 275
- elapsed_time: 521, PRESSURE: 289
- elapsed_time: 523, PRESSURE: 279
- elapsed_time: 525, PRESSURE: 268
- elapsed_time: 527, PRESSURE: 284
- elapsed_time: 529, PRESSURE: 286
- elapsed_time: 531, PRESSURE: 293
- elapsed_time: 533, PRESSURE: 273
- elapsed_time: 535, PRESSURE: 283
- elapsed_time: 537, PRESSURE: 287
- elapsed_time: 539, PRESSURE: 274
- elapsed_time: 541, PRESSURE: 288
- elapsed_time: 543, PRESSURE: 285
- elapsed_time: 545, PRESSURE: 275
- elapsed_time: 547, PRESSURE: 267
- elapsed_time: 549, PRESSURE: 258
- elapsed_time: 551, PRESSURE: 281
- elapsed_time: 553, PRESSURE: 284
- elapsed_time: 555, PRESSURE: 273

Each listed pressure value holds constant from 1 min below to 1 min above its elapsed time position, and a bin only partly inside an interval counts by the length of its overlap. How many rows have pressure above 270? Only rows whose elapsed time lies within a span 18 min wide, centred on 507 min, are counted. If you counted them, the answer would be 9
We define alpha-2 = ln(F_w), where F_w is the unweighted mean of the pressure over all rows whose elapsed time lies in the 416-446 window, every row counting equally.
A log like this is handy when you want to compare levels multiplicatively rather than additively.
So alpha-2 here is 5.63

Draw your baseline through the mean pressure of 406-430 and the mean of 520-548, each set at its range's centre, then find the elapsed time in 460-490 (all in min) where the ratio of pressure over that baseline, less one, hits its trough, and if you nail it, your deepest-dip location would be 471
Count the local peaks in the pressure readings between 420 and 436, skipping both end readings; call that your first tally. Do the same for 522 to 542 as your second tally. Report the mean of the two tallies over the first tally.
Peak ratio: 1.0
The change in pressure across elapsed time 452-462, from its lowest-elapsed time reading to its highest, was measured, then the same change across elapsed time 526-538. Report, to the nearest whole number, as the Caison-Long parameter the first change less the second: -12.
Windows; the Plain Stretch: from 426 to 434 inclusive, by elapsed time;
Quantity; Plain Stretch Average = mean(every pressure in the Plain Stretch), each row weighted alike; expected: 272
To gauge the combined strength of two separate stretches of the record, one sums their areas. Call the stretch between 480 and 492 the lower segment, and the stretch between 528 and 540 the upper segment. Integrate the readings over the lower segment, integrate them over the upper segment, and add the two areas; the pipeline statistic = 6744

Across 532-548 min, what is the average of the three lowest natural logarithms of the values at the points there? 5.60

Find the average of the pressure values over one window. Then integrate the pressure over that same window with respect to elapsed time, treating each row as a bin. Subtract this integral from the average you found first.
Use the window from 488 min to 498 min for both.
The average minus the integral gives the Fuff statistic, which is -2480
